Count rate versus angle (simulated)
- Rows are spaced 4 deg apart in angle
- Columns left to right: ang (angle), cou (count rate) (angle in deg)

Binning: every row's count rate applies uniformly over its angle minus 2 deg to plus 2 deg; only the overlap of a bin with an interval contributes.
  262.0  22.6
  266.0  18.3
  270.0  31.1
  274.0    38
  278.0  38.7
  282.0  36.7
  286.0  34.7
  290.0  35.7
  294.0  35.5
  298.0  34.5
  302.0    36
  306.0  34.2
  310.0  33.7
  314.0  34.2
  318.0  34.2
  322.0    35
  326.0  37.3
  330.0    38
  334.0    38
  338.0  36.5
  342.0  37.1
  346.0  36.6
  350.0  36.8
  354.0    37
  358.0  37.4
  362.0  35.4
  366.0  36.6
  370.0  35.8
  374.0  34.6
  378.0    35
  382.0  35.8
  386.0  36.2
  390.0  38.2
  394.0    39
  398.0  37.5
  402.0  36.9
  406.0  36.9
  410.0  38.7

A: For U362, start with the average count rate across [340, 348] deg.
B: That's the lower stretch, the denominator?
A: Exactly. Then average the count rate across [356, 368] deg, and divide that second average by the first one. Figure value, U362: 0.99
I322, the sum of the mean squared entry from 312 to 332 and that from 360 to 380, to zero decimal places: 2539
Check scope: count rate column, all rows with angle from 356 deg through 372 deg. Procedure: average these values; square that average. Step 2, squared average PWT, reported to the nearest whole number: 1318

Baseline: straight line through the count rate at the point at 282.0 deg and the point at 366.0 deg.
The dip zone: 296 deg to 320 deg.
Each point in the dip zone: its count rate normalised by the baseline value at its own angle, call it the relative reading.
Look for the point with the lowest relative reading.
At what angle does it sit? 310.0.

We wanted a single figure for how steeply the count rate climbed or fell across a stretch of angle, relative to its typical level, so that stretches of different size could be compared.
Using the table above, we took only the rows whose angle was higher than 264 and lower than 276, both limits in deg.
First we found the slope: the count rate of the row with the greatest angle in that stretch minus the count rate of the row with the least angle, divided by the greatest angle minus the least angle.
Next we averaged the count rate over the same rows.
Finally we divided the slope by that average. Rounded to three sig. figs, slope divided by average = 0.0845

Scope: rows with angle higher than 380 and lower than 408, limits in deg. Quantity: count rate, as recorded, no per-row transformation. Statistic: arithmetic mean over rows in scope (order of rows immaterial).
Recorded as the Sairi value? 37.21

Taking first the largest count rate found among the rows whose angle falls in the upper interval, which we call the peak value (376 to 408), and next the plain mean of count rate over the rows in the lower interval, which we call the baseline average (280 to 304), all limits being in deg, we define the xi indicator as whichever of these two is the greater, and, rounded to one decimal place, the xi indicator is 39.0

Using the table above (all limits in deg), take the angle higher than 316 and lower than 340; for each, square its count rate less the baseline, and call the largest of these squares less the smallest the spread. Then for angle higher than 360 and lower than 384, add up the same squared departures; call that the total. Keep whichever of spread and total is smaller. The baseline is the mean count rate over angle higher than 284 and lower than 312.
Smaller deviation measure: 5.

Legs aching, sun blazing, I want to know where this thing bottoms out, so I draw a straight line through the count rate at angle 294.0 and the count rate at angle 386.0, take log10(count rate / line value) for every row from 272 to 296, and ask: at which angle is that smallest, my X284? 286.0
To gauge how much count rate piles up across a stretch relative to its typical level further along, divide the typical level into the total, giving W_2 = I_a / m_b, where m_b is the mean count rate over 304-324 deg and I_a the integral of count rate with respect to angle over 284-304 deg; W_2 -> 20.6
